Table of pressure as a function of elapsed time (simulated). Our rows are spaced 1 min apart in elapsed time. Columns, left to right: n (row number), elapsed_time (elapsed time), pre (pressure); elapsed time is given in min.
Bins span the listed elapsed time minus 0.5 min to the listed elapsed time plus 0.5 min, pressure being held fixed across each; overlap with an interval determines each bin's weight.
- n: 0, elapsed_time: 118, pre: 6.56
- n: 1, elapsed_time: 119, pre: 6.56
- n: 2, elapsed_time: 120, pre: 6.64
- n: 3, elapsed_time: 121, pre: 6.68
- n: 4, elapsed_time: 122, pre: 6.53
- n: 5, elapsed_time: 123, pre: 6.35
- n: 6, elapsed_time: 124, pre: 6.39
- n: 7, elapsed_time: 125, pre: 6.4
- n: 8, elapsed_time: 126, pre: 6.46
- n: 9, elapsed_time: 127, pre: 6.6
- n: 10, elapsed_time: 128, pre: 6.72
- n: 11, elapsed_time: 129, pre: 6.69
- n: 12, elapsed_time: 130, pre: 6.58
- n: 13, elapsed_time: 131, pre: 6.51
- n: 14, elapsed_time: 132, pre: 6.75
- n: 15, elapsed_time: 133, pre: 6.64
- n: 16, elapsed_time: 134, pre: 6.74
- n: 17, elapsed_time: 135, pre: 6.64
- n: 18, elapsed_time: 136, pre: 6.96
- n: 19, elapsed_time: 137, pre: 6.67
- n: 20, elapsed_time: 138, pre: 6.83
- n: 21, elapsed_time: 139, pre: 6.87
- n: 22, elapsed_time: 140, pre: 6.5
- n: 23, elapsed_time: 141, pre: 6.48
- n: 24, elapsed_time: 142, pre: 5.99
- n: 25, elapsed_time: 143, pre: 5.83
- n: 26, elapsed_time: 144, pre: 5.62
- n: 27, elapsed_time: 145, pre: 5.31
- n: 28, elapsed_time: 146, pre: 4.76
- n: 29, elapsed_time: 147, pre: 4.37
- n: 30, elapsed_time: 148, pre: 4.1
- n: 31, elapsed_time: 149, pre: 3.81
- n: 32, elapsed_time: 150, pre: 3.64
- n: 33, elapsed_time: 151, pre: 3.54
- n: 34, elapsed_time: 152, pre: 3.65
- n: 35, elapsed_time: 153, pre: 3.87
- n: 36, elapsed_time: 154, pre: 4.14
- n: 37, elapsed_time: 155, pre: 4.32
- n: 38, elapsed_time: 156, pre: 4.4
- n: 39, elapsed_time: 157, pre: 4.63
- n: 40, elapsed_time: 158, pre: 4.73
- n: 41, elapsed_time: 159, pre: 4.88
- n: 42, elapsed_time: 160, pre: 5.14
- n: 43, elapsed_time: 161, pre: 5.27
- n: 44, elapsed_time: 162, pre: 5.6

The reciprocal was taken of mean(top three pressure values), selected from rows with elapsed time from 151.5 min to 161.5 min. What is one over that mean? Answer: 0.196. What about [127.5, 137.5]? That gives 0.147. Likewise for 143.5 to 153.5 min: 0.191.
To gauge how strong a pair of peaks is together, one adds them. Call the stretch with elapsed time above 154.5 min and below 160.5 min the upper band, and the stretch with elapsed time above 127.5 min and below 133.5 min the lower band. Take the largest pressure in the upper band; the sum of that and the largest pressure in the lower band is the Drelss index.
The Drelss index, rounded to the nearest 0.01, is 11.89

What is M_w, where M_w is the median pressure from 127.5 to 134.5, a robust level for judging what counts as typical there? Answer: 6.7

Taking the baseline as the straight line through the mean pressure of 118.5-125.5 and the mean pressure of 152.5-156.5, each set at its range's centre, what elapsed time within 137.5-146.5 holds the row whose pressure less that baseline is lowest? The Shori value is 146 min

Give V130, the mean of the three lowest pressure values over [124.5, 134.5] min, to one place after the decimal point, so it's 6.5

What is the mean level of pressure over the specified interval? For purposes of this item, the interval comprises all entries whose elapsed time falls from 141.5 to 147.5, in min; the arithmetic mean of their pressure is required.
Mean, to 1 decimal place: 5.3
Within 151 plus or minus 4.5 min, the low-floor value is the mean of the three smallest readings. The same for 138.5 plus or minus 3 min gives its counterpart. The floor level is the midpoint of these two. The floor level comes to 5.1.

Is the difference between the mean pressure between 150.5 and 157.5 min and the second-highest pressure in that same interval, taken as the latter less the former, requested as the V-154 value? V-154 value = 0.32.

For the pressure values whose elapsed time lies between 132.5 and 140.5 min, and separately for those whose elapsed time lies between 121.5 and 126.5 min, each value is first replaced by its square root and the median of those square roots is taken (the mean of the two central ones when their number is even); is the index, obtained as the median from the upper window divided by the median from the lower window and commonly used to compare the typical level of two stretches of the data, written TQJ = 1.02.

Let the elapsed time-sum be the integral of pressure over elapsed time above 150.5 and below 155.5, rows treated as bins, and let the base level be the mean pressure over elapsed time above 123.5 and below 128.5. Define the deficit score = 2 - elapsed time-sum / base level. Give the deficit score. -1.00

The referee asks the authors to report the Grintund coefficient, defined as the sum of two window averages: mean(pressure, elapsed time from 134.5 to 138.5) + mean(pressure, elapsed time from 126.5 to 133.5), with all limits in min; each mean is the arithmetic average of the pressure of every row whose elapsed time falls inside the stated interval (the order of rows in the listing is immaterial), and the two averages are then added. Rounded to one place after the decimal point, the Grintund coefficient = 13.4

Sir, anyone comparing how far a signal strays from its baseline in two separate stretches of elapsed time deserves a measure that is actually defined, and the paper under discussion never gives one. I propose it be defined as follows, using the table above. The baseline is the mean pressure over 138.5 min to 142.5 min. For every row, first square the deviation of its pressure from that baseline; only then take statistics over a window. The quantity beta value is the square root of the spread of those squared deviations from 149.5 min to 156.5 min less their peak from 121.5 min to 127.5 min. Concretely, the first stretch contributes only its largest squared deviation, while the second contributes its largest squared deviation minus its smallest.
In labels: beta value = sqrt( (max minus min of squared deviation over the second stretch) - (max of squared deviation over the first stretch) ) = 2.1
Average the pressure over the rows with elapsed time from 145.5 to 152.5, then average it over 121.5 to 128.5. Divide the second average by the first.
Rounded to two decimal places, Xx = 1.63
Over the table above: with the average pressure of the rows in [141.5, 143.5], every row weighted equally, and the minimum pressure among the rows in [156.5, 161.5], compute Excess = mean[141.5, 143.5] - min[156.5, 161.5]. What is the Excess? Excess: 1.3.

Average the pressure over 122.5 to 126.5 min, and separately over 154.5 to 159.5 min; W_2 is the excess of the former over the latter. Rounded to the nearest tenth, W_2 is 1.8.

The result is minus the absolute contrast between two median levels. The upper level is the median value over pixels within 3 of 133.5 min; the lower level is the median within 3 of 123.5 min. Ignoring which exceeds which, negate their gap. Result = -0.26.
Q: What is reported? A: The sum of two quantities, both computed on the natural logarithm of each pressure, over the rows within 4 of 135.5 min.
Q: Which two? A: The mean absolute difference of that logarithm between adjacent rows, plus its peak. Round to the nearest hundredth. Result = 1.96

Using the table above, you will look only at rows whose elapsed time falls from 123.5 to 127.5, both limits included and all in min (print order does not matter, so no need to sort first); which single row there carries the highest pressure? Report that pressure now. 6.6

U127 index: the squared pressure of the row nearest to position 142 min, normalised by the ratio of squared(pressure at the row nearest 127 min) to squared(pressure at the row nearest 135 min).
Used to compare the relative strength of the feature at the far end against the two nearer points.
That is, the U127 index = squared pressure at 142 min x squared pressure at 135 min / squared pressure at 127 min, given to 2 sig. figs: 36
